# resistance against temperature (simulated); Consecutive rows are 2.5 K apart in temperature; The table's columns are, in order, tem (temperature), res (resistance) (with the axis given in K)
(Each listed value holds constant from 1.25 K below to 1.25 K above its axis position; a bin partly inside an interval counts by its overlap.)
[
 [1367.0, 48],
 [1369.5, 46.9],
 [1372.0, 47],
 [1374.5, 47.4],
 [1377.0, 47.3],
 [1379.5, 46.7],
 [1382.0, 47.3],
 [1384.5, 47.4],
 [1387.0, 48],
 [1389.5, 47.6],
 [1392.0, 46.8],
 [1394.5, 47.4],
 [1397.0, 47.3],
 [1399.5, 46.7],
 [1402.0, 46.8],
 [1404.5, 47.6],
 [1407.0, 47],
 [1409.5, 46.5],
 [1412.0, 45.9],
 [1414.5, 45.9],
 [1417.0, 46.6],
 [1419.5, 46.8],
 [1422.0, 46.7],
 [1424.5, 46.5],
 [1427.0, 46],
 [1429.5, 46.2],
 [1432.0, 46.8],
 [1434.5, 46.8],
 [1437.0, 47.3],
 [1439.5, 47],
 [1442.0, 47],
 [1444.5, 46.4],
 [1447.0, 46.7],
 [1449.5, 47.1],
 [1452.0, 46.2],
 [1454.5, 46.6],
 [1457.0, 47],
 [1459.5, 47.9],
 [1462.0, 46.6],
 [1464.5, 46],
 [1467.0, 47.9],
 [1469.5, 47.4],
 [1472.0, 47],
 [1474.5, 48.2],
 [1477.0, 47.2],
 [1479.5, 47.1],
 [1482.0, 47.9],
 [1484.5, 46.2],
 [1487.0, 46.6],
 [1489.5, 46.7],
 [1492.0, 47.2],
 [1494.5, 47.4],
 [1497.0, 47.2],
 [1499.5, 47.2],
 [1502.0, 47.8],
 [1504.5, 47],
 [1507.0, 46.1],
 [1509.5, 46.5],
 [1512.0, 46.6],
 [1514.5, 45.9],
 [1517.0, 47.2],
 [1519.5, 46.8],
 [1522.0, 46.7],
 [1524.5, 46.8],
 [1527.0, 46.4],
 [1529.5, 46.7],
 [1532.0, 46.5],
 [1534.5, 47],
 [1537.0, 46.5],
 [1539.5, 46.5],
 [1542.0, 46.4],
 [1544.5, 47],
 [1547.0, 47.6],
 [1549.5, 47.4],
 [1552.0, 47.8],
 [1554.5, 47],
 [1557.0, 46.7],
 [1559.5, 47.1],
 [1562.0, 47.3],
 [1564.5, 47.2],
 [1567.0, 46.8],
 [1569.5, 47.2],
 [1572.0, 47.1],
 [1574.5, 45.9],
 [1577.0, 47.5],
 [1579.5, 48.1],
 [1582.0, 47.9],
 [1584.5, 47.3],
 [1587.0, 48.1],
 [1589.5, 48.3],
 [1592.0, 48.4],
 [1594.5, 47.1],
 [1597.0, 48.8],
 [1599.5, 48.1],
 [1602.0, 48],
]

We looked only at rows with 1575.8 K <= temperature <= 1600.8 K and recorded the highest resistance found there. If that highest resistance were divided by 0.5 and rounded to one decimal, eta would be 97.6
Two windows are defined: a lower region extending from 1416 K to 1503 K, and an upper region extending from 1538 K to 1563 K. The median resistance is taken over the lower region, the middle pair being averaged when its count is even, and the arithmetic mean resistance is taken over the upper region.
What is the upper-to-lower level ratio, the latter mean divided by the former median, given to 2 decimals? 1.00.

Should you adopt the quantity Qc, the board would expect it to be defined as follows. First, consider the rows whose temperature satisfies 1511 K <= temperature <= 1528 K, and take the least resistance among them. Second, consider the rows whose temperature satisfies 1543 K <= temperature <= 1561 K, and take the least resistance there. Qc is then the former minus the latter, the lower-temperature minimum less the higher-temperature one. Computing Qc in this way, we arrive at -0.8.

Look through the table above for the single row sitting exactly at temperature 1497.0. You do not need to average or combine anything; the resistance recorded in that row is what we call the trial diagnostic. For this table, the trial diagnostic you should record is 47.2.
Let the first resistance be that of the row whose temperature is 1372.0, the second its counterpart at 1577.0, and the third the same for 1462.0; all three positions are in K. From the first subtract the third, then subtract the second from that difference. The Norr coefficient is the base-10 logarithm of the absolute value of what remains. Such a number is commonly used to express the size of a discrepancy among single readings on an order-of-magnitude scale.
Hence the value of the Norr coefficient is 1.67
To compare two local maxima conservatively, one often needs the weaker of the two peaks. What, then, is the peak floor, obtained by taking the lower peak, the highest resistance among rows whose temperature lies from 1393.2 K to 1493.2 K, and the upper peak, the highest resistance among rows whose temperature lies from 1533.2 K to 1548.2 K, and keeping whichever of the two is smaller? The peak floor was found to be 47.6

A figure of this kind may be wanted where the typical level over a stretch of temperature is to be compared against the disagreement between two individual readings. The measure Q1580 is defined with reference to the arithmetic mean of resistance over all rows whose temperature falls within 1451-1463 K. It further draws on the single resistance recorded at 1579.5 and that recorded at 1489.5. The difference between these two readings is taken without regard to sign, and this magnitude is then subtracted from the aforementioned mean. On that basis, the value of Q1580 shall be 45.5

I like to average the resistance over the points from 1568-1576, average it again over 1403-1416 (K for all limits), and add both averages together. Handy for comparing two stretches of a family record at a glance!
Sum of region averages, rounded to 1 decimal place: 93.3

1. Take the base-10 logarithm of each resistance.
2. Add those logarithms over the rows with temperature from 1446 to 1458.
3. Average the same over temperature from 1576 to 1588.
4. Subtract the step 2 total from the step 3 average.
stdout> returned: -6.67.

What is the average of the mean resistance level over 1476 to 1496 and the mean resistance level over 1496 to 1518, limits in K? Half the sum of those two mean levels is 46.9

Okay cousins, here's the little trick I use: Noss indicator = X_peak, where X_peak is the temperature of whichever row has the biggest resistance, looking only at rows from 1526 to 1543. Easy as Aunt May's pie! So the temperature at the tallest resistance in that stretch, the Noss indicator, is 1534.5 K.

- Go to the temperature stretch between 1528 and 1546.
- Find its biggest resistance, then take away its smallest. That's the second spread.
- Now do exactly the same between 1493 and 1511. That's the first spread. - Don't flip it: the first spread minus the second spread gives 1.1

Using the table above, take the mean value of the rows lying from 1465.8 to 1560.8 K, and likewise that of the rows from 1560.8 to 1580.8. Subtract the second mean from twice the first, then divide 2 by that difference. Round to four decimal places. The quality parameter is 0.0427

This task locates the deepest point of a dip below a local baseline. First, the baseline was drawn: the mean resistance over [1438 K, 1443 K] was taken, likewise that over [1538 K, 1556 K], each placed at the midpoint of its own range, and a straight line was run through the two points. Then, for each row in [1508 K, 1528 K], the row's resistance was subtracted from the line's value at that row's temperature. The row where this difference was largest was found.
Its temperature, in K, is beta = 1514.5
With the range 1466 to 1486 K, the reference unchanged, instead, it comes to 1484.5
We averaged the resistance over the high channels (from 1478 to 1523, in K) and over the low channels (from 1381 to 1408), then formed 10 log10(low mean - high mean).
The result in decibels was -4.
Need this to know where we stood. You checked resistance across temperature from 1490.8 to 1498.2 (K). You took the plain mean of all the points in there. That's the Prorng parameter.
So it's 47.3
